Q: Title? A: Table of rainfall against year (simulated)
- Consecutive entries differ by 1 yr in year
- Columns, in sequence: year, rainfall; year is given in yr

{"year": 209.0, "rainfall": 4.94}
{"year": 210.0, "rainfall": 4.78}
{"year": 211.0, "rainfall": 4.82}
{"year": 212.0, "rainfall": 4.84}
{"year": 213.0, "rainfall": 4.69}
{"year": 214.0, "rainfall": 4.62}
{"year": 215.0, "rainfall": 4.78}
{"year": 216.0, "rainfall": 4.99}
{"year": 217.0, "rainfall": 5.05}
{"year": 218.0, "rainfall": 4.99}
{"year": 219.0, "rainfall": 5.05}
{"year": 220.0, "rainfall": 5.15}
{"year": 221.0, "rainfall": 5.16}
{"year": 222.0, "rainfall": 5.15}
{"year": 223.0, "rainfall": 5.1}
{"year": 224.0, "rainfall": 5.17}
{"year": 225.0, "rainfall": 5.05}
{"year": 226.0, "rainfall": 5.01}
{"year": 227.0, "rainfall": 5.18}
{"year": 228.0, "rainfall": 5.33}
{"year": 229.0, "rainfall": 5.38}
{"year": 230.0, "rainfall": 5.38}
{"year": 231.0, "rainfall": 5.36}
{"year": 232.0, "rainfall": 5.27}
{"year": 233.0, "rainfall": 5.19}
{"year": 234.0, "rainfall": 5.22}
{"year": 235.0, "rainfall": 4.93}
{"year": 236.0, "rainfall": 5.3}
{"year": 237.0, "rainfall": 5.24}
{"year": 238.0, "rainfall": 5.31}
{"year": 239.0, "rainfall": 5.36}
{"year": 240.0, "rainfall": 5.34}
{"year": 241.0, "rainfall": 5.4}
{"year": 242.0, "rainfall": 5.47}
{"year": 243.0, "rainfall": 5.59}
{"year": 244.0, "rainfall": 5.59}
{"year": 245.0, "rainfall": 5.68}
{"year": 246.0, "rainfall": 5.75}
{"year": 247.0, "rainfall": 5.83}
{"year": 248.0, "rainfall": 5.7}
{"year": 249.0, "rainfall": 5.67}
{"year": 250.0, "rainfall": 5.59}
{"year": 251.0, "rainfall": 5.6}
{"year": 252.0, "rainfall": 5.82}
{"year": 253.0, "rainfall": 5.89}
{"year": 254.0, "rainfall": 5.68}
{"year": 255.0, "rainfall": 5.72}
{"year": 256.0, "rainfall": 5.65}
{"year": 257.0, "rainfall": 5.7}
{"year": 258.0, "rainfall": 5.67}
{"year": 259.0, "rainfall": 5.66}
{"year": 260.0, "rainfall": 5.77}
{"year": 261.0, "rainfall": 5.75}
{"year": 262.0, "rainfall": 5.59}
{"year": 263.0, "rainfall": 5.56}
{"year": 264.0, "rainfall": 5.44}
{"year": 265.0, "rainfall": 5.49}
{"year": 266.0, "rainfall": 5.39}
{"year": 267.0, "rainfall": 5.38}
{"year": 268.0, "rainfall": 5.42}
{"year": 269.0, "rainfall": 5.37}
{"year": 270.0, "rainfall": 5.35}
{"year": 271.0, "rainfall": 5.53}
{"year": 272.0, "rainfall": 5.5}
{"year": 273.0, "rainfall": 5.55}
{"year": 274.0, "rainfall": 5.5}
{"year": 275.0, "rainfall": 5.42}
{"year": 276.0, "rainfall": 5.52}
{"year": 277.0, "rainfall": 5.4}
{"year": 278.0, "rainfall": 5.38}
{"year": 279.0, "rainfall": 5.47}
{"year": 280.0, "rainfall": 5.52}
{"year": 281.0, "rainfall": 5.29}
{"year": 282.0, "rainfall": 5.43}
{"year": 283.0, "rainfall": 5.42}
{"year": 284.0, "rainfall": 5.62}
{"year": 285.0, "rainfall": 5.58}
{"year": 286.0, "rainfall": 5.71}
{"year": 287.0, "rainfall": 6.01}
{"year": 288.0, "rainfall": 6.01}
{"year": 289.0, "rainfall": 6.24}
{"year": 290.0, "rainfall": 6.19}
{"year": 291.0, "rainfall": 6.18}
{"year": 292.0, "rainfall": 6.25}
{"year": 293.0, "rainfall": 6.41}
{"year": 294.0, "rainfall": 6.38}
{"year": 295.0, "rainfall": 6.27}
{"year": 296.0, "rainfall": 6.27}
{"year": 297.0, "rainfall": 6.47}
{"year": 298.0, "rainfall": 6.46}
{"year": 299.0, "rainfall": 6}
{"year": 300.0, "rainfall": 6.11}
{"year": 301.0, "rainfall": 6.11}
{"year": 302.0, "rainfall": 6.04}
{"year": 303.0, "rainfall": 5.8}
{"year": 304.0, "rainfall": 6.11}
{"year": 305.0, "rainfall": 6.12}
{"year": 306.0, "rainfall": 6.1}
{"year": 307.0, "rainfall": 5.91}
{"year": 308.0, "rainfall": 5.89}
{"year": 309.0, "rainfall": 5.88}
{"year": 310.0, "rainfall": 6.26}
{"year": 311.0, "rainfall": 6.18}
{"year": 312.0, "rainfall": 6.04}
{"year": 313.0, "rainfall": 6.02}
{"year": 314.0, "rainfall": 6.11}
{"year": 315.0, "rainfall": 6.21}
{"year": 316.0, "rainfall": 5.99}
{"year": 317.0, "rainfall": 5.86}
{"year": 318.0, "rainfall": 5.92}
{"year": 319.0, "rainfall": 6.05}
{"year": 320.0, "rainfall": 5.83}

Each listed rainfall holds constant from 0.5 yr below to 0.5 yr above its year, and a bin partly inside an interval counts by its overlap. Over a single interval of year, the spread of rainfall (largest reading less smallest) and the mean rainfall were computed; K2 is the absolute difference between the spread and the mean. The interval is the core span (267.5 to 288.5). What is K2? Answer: 4.80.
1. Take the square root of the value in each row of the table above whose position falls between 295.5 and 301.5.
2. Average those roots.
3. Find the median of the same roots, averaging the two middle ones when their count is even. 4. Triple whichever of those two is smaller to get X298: 7.46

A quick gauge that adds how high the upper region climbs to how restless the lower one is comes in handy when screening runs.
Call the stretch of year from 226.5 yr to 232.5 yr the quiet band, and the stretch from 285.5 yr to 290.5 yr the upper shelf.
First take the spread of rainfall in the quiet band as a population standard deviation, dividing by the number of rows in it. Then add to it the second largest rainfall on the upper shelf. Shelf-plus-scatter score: 6.3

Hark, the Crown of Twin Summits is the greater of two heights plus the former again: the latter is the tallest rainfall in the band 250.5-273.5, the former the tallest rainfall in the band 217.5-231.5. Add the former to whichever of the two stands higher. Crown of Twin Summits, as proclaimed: 11.27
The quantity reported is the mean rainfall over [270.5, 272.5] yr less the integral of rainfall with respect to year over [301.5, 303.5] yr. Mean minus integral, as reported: -6.3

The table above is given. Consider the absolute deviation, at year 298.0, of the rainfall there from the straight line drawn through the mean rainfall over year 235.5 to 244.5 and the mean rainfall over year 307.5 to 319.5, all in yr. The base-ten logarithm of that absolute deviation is -0.25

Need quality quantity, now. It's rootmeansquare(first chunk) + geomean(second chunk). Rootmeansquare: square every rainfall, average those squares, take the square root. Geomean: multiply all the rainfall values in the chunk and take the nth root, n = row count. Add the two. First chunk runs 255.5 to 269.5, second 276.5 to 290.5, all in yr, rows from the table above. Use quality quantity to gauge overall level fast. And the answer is 11.2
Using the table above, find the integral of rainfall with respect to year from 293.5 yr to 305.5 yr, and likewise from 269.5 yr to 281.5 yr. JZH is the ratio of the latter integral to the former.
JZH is 0.88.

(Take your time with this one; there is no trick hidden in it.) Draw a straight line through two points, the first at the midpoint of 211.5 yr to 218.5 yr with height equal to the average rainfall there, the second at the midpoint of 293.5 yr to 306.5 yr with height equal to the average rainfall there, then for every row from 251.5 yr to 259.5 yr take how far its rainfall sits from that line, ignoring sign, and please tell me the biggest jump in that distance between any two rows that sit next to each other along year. 0.23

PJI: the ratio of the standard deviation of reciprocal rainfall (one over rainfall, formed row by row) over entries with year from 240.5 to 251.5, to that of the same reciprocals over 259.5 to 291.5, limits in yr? 0.5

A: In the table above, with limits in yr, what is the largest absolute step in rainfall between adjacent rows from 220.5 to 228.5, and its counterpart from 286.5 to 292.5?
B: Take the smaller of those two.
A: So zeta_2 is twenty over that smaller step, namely 118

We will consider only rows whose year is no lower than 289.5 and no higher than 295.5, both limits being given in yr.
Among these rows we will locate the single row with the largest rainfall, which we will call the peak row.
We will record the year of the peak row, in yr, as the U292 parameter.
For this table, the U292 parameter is 293.0 yr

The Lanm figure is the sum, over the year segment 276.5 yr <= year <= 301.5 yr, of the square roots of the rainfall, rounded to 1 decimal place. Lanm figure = 60.8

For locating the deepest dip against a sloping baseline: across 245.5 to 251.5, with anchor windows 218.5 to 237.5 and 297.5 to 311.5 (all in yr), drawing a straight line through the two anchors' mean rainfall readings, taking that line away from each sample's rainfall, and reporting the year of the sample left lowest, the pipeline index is 251.0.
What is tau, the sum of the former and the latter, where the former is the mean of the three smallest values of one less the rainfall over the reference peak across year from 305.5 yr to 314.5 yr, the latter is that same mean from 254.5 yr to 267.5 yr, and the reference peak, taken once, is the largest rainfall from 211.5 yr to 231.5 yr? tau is -0.22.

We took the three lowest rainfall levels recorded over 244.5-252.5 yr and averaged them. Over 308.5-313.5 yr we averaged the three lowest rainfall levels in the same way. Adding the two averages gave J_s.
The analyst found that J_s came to 11.6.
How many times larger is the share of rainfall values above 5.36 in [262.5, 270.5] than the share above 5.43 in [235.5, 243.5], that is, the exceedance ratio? 3.5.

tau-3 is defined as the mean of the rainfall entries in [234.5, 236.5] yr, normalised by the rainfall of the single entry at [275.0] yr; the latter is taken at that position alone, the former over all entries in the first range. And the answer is 0.94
